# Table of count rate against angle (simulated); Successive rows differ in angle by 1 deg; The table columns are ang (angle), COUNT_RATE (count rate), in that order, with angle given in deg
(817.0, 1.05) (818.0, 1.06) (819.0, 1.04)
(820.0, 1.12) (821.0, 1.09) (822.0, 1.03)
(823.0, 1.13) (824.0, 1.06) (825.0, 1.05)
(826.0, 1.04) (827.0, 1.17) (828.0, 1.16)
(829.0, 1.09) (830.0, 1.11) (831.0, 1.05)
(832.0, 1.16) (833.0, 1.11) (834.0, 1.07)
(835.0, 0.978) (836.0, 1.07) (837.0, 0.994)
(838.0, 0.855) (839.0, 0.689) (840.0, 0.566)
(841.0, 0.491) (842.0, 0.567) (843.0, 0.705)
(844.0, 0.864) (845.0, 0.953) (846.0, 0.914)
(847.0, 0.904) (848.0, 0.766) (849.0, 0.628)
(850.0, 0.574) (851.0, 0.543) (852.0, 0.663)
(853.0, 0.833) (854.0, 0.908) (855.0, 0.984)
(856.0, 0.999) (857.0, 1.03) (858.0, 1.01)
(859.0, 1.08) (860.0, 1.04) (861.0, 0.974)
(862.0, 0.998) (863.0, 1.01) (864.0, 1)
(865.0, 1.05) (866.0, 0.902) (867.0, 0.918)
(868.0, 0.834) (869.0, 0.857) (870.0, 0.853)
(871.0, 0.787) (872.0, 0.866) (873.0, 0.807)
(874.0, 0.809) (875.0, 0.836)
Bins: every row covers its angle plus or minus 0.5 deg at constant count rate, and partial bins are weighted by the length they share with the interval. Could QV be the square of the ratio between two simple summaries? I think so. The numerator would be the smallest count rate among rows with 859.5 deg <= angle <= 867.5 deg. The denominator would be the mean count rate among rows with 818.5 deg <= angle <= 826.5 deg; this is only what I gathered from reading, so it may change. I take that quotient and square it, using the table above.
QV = 0.71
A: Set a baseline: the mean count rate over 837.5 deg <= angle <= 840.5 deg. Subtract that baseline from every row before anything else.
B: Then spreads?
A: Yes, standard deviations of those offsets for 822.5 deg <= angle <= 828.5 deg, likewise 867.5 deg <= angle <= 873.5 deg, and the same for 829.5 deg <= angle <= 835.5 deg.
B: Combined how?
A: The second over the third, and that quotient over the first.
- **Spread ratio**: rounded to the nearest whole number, 9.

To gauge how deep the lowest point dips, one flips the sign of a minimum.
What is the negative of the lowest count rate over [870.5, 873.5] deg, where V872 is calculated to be -0.79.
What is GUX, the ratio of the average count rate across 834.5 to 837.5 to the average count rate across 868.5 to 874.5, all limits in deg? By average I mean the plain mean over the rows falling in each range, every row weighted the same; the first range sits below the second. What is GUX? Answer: 1.2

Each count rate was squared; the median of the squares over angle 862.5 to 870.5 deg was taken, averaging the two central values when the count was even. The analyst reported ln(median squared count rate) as -0.2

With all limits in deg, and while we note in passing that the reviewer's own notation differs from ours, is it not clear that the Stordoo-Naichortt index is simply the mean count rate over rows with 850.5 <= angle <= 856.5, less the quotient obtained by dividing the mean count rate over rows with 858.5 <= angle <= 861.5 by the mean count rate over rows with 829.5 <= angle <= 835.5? -0.13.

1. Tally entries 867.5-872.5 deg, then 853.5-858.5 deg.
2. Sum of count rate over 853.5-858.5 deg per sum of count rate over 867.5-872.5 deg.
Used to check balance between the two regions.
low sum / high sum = 1.17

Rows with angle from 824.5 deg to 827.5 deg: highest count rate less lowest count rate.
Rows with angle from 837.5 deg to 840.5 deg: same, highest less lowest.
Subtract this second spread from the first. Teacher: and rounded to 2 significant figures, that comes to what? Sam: -0.16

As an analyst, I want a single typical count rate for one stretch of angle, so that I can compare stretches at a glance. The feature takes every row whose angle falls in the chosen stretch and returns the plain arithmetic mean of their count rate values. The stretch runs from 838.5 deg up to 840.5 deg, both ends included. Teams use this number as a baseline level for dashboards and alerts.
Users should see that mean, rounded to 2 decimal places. 0.63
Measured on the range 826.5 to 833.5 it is 1.12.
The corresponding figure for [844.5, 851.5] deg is 0.75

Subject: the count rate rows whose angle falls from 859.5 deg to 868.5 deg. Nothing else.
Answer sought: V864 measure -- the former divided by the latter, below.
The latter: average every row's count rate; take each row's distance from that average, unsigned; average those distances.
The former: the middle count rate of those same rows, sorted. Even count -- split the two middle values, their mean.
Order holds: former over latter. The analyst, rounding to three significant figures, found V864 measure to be 17.6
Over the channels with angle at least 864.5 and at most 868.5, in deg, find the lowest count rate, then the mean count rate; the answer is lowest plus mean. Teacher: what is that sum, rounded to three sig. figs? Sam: 1.76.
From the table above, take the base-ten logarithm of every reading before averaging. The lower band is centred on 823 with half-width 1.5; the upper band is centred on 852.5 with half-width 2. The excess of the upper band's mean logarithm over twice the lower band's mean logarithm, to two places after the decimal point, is -0.20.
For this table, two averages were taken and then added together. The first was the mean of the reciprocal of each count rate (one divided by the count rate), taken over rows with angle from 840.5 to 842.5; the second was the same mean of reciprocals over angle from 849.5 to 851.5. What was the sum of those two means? 3.7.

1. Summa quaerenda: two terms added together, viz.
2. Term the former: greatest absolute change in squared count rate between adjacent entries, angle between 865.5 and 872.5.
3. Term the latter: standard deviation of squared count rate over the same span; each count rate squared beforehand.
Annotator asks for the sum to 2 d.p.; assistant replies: 0.22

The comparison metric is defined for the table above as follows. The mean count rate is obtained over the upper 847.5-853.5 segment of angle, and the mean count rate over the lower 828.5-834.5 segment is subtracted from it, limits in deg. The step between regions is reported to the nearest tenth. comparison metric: -0.4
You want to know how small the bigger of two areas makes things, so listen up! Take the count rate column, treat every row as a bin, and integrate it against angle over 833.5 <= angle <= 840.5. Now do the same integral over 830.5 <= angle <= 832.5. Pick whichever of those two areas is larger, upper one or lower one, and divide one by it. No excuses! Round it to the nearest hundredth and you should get 0.16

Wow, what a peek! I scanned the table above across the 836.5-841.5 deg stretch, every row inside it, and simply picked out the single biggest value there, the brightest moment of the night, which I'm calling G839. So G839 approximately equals 0.994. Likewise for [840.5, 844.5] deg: 0.864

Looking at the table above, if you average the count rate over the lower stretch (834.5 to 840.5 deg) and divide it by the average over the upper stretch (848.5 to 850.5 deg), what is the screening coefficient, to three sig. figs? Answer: 1.43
